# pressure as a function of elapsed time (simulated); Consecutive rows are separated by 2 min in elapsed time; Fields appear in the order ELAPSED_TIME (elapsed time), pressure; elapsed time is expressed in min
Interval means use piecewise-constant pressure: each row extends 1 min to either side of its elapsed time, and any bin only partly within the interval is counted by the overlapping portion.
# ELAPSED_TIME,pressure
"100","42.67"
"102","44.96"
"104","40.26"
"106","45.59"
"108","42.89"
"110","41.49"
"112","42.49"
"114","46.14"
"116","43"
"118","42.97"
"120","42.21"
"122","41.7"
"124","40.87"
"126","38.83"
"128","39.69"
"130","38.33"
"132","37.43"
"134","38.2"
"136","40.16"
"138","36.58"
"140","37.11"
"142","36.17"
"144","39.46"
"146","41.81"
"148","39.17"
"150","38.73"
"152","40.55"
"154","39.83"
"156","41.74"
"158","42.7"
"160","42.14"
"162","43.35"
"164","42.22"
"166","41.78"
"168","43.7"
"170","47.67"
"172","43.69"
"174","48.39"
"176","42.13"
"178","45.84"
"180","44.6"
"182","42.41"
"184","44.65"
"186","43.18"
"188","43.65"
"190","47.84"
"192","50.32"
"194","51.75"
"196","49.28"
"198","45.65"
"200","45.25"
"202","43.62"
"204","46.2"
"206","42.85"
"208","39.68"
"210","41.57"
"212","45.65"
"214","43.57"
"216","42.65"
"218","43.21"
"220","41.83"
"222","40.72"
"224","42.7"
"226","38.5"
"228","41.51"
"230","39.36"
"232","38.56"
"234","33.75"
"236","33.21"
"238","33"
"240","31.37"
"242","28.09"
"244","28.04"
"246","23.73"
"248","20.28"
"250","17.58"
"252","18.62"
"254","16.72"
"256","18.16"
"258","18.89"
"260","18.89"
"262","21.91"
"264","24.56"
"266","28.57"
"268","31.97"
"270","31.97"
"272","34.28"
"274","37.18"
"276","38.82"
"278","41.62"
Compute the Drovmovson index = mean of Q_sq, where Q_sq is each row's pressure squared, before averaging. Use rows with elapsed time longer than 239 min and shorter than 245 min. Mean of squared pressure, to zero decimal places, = 853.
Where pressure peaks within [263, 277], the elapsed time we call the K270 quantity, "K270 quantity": 276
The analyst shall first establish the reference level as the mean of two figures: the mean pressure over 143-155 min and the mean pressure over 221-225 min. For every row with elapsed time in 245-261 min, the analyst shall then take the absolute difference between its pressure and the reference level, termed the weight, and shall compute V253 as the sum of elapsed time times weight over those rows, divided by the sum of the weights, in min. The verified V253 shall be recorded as 253.2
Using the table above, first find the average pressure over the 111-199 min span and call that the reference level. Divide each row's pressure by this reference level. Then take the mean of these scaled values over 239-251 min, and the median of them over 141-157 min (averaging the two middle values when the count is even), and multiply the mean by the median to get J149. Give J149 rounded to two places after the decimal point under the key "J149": 0.55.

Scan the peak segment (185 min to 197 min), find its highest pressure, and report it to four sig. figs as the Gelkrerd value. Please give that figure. 51.75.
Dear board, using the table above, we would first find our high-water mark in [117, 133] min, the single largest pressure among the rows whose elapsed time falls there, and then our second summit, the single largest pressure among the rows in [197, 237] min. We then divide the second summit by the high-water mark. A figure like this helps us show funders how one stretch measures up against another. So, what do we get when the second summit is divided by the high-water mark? 1.1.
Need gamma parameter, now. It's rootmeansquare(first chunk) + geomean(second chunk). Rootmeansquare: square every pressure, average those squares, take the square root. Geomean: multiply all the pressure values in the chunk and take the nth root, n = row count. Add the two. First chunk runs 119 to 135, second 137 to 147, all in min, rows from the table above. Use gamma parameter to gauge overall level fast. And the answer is 77.9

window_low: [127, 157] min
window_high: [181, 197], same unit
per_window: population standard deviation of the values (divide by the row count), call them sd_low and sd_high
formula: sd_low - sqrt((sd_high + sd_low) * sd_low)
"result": -1.2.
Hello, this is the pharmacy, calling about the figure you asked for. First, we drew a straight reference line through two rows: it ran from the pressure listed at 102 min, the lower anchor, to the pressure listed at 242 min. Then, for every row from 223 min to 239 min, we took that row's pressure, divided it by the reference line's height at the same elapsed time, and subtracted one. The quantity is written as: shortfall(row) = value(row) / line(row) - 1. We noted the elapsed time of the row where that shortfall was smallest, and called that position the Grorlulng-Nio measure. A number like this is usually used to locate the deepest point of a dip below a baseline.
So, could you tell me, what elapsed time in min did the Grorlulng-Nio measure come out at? 236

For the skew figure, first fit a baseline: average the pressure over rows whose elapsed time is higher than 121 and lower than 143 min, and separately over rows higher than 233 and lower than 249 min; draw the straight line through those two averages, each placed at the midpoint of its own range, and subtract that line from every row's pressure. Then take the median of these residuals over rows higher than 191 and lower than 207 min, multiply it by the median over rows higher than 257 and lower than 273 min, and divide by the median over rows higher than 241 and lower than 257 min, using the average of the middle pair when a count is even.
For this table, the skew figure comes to 0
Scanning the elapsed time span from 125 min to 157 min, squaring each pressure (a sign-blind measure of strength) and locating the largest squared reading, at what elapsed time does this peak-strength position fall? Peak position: 146 min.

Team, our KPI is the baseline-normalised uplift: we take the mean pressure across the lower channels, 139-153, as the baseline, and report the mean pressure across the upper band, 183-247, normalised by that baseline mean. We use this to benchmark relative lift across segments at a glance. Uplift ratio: 1.0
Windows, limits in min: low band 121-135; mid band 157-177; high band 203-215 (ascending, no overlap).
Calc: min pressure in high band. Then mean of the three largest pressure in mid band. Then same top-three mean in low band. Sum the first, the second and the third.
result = 127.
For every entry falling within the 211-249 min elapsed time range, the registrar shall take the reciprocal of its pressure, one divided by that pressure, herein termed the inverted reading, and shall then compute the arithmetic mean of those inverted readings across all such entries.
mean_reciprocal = 0.0289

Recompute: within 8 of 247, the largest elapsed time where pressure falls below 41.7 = 254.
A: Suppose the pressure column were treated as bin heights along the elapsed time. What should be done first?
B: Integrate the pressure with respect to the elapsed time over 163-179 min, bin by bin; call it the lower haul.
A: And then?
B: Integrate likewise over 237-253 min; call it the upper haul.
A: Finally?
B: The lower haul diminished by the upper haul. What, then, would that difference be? 309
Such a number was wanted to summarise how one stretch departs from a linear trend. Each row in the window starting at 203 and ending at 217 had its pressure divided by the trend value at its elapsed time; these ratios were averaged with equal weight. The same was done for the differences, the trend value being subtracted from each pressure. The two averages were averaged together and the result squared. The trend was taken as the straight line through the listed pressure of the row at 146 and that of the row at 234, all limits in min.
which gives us 18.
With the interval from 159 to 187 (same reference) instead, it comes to 8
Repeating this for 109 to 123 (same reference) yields 0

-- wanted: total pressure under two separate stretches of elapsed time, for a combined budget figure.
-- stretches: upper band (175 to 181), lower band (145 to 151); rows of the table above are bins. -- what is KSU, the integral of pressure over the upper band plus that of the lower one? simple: 505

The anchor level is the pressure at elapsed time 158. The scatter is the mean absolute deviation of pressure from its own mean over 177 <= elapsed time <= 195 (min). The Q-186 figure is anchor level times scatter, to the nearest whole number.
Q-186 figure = 112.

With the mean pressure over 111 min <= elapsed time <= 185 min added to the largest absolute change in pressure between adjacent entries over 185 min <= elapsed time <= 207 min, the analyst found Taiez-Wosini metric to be 45.8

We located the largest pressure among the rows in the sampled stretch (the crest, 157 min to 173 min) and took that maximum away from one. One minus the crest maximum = -47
